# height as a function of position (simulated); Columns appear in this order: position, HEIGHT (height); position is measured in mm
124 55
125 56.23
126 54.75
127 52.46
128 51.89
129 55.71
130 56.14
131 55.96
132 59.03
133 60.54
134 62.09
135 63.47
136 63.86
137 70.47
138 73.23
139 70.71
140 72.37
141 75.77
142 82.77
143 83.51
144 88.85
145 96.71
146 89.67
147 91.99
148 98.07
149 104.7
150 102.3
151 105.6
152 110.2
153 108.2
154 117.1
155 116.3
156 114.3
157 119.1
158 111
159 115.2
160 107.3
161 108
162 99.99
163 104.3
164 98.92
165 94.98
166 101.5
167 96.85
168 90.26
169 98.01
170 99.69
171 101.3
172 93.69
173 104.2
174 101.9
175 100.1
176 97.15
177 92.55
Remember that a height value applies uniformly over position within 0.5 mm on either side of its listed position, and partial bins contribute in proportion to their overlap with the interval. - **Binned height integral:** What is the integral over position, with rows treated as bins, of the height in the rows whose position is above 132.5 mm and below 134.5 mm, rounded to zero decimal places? 123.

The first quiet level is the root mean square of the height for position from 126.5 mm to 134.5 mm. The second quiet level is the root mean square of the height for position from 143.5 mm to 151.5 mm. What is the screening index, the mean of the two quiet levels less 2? 75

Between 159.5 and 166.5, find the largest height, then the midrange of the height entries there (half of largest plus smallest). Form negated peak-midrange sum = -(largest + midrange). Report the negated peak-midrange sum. -209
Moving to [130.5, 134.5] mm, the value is -121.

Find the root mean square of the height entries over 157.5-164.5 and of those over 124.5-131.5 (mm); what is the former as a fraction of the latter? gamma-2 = 1.9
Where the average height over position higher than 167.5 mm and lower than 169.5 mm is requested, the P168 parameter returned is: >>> 94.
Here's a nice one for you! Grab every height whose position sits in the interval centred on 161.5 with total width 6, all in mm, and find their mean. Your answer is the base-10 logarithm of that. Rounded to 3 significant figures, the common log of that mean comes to 2.02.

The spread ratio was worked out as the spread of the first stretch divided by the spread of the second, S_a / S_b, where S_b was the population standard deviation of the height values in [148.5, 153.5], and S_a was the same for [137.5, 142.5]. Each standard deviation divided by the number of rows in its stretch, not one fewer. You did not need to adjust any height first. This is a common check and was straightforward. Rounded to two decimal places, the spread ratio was 1.54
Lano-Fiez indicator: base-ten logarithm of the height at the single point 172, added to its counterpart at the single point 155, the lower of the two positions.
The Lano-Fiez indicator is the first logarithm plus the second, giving 4.04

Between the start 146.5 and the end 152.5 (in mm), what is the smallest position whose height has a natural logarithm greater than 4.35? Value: 147 mm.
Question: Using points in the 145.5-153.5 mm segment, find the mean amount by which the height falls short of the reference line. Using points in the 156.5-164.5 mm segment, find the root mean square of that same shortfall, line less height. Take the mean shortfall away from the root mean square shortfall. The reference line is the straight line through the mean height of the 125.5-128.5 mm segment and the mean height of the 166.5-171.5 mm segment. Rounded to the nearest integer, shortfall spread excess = 46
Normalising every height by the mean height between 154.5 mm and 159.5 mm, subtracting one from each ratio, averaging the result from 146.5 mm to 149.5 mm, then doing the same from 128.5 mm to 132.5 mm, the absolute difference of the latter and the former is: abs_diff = 0.36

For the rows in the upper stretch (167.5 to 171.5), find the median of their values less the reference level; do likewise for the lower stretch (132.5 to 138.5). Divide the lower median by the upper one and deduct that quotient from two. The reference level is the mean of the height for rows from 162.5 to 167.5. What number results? -75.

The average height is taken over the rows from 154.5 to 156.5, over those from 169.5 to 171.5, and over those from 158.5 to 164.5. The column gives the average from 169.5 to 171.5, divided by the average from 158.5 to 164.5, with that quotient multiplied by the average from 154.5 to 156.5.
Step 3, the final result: 110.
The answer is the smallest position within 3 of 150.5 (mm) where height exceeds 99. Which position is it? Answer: 149 mm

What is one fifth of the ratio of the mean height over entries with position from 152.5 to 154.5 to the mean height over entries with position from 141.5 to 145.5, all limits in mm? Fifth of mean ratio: 0.26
